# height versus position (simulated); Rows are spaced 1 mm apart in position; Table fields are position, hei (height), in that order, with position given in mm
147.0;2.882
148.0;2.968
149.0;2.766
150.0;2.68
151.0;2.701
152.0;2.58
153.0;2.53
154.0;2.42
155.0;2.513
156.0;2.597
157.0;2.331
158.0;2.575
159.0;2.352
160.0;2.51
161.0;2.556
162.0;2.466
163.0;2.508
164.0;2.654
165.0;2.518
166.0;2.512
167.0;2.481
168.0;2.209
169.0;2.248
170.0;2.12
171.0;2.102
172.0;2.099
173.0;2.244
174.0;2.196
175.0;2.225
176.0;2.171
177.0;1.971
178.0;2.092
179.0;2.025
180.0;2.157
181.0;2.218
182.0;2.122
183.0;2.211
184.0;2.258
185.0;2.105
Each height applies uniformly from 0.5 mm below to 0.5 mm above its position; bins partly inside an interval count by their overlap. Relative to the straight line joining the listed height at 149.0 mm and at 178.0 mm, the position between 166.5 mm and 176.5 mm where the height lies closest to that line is 174.0 mm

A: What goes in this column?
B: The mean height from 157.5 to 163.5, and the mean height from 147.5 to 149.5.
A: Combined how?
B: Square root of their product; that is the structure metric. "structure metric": 2.67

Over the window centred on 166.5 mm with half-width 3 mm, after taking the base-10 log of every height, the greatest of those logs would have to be 0.42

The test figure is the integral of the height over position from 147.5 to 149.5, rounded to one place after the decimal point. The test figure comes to 5.7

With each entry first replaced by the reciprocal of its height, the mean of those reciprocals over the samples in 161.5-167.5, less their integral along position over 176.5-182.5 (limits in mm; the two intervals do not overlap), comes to -2.47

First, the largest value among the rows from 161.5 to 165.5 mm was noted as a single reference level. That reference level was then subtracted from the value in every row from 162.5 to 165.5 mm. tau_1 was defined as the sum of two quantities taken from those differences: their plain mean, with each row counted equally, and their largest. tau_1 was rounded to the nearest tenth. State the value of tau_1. -0.1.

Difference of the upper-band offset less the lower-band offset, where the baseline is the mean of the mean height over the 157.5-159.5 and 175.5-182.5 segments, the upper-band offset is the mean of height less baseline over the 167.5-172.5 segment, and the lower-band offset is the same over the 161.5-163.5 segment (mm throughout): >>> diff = -0.33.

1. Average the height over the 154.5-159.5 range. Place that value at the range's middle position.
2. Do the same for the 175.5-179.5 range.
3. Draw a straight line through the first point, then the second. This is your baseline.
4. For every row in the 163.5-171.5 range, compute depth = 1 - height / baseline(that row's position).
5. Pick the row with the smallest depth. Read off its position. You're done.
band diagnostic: 164.0 mm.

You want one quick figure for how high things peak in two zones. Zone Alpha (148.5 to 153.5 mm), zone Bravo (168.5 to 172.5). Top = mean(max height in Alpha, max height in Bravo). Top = 2.51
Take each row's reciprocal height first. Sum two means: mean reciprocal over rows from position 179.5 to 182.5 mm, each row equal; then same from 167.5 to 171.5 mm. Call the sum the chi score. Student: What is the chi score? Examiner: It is 0.92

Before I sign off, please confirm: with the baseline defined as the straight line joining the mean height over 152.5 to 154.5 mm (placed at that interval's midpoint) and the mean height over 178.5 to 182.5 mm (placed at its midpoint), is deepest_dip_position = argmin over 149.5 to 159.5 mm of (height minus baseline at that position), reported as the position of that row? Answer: 157.0 mm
